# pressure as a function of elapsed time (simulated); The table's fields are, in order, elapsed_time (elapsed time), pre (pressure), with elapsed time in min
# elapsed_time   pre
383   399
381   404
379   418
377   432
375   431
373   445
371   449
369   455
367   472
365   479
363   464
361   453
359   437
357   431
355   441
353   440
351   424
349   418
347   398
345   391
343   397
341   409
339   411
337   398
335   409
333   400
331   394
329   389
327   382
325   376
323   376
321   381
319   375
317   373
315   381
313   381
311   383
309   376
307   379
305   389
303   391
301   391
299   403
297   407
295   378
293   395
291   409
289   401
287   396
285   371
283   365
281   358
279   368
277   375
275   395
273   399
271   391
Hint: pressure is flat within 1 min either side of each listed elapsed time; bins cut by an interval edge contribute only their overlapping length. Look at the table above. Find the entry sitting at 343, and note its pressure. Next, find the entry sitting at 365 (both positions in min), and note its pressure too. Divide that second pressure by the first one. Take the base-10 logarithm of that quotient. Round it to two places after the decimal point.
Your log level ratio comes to 0.08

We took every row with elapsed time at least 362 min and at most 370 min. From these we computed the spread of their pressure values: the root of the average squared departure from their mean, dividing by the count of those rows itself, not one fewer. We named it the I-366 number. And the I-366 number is 9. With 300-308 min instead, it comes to 5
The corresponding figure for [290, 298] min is 12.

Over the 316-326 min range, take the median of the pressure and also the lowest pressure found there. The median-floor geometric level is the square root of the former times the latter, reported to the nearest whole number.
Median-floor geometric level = 374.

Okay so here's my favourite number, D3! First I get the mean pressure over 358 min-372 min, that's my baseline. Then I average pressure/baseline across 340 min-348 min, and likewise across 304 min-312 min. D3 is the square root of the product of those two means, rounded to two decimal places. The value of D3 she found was 0.85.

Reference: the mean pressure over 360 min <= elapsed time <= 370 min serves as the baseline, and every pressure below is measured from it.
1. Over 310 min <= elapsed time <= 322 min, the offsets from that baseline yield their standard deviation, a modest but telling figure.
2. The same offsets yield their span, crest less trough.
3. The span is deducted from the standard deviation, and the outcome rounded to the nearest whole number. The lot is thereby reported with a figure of -6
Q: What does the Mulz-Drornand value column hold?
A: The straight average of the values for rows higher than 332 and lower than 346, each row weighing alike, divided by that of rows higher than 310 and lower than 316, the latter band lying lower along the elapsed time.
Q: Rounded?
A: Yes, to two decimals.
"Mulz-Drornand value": 1.05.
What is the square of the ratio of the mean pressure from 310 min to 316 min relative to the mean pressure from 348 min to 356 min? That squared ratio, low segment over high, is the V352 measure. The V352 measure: 0.79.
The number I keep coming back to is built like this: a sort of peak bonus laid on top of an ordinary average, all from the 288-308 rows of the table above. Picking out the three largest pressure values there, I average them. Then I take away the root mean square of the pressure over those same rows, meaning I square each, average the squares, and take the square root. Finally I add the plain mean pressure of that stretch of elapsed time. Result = 406.2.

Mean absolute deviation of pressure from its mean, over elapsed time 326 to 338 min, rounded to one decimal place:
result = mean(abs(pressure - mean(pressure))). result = 7.0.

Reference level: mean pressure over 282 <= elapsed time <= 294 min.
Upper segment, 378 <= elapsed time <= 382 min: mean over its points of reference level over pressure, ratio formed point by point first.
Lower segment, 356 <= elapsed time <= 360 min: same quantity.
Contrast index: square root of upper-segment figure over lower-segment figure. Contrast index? 1.03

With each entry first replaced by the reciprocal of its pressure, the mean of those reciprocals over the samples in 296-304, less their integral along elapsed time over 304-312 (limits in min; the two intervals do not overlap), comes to -0.0184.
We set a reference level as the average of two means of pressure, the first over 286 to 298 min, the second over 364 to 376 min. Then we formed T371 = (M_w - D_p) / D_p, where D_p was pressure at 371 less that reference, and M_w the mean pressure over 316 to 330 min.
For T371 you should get 16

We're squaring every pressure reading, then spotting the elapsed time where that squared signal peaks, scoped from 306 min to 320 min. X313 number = 311 min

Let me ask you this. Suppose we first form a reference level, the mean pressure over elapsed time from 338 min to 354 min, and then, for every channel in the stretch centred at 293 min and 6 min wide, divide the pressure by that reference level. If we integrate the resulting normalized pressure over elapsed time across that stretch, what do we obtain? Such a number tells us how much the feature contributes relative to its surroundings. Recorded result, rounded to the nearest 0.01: 5.75 min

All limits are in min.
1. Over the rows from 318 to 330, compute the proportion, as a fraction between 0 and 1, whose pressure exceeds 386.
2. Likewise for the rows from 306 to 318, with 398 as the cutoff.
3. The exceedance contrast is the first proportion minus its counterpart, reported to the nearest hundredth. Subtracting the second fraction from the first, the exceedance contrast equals 0.17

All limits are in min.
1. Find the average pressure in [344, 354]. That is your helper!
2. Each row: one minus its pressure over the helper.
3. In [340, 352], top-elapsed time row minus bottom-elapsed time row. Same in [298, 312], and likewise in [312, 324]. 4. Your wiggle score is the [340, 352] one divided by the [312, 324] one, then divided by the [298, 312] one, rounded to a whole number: -62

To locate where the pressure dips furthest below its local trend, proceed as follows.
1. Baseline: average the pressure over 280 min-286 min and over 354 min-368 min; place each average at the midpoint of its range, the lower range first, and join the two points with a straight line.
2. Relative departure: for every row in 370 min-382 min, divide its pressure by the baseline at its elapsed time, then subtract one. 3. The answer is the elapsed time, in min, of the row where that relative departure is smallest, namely 381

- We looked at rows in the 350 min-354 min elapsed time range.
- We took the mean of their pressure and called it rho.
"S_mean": 432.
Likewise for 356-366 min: 453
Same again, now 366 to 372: 459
